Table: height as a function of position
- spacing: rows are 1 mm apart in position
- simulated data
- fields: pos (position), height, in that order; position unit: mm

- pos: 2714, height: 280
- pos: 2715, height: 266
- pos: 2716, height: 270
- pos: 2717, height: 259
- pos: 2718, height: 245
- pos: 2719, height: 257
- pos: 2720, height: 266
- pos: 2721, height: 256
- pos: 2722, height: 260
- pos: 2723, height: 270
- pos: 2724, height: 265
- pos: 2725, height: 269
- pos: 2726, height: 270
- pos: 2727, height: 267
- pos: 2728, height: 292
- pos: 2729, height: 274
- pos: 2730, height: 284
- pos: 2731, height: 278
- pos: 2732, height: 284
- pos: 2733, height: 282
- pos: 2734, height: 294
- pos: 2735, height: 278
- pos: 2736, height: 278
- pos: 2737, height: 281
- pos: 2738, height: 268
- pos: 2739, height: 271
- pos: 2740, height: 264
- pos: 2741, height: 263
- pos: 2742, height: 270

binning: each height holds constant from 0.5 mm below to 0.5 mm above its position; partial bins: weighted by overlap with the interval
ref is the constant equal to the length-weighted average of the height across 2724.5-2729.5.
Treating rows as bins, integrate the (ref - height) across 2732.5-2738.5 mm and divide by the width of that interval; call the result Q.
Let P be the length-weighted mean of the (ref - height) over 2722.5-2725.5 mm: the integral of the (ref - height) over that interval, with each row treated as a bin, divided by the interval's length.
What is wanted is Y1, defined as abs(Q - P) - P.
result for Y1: 5.8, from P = 6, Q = -5.8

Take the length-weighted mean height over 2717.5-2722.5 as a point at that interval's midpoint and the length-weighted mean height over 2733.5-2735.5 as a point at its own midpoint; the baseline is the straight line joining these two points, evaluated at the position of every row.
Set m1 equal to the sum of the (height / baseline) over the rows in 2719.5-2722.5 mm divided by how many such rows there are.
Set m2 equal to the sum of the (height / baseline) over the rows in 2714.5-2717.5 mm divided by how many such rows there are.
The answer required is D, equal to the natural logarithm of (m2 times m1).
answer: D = 0.07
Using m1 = 1.01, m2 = 1.07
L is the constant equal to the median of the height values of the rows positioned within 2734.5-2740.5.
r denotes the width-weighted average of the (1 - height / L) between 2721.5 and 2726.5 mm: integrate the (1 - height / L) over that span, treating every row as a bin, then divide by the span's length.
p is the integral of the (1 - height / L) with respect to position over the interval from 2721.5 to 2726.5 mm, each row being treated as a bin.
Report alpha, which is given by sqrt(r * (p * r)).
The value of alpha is 0.011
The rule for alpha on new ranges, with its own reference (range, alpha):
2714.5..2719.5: 0.029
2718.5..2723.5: 0.022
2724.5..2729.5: 0.000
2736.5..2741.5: 0.006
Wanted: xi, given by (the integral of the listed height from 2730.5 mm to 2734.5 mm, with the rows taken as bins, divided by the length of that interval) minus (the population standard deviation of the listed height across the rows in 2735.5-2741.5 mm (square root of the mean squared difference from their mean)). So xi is 278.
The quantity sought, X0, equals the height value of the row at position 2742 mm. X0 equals 270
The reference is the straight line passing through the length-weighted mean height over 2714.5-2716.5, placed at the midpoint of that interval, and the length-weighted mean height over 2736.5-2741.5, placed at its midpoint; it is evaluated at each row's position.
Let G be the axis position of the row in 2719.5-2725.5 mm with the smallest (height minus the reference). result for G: 2721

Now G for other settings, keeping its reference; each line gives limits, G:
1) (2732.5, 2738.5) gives 2738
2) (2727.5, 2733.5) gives 2729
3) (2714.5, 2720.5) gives 2718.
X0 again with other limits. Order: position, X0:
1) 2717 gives 259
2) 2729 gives 274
